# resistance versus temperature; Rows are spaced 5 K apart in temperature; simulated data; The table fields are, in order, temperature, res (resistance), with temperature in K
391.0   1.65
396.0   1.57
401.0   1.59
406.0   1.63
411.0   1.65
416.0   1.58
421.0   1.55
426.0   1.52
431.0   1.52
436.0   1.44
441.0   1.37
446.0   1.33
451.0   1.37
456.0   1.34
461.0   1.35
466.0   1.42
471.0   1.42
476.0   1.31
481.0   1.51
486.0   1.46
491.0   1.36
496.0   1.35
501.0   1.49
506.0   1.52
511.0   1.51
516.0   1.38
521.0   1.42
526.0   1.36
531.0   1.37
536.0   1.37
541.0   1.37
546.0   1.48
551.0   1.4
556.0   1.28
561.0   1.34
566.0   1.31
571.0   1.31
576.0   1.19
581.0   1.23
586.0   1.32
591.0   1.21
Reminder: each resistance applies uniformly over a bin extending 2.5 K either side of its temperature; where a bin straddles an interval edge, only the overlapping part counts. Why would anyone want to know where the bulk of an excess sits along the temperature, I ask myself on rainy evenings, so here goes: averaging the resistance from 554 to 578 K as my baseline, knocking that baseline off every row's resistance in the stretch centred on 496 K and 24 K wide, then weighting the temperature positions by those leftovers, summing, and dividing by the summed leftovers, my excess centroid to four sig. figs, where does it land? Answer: 497.7 K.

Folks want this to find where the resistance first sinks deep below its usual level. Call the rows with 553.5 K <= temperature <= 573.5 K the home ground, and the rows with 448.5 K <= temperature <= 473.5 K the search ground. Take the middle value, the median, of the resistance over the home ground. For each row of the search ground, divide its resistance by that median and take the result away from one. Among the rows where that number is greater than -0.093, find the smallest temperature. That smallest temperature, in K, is 451.0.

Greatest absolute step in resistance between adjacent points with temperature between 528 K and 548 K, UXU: 0.11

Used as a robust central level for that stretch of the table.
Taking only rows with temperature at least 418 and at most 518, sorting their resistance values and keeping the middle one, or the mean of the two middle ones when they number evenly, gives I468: 1.42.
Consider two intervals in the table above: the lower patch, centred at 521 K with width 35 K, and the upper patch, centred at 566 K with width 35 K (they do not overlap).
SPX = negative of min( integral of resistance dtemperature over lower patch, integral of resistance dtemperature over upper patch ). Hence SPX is -45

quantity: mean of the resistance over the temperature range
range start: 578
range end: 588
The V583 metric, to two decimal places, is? 1.27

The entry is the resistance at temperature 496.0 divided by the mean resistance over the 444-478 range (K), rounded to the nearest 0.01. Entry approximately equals 0.99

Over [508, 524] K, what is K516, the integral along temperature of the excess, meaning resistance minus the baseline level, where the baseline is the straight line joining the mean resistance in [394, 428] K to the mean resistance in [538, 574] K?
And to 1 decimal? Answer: 0.3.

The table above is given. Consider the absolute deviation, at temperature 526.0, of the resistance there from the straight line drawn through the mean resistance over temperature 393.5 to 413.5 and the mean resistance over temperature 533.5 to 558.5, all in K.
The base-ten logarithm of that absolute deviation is -1.3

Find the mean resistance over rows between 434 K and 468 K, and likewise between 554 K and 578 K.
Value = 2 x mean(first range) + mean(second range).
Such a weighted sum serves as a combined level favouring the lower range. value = 4.03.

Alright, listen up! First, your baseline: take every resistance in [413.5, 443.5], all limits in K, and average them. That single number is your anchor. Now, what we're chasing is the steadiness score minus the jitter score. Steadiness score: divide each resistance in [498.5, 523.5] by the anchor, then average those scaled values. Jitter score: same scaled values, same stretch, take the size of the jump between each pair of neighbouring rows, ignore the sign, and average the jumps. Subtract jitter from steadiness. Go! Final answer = 0.94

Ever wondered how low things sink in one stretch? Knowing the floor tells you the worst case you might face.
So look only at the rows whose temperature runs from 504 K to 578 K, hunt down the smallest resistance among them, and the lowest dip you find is 1.19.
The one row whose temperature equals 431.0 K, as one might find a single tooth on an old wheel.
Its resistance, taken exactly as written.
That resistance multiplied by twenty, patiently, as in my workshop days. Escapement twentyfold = 30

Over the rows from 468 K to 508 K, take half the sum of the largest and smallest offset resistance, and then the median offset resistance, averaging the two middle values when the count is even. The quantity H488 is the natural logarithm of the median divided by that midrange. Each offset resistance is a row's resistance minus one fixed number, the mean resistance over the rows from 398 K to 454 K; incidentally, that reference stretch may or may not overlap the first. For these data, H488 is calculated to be -0.33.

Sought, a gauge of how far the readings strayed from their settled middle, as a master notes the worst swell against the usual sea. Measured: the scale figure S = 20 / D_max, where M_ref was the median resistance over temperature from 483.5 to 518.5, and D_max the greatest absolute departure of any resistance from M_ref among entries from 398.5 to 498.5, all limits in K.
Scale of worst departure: 105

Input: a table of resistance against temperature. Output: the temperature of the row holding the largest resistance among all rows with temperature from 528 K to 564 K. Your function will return 546.0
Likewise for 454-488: 481.0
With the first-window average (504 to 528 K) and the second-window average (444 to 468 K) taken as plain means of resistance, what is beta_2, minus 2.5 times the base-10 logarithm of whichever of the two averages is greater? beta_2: -0.39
